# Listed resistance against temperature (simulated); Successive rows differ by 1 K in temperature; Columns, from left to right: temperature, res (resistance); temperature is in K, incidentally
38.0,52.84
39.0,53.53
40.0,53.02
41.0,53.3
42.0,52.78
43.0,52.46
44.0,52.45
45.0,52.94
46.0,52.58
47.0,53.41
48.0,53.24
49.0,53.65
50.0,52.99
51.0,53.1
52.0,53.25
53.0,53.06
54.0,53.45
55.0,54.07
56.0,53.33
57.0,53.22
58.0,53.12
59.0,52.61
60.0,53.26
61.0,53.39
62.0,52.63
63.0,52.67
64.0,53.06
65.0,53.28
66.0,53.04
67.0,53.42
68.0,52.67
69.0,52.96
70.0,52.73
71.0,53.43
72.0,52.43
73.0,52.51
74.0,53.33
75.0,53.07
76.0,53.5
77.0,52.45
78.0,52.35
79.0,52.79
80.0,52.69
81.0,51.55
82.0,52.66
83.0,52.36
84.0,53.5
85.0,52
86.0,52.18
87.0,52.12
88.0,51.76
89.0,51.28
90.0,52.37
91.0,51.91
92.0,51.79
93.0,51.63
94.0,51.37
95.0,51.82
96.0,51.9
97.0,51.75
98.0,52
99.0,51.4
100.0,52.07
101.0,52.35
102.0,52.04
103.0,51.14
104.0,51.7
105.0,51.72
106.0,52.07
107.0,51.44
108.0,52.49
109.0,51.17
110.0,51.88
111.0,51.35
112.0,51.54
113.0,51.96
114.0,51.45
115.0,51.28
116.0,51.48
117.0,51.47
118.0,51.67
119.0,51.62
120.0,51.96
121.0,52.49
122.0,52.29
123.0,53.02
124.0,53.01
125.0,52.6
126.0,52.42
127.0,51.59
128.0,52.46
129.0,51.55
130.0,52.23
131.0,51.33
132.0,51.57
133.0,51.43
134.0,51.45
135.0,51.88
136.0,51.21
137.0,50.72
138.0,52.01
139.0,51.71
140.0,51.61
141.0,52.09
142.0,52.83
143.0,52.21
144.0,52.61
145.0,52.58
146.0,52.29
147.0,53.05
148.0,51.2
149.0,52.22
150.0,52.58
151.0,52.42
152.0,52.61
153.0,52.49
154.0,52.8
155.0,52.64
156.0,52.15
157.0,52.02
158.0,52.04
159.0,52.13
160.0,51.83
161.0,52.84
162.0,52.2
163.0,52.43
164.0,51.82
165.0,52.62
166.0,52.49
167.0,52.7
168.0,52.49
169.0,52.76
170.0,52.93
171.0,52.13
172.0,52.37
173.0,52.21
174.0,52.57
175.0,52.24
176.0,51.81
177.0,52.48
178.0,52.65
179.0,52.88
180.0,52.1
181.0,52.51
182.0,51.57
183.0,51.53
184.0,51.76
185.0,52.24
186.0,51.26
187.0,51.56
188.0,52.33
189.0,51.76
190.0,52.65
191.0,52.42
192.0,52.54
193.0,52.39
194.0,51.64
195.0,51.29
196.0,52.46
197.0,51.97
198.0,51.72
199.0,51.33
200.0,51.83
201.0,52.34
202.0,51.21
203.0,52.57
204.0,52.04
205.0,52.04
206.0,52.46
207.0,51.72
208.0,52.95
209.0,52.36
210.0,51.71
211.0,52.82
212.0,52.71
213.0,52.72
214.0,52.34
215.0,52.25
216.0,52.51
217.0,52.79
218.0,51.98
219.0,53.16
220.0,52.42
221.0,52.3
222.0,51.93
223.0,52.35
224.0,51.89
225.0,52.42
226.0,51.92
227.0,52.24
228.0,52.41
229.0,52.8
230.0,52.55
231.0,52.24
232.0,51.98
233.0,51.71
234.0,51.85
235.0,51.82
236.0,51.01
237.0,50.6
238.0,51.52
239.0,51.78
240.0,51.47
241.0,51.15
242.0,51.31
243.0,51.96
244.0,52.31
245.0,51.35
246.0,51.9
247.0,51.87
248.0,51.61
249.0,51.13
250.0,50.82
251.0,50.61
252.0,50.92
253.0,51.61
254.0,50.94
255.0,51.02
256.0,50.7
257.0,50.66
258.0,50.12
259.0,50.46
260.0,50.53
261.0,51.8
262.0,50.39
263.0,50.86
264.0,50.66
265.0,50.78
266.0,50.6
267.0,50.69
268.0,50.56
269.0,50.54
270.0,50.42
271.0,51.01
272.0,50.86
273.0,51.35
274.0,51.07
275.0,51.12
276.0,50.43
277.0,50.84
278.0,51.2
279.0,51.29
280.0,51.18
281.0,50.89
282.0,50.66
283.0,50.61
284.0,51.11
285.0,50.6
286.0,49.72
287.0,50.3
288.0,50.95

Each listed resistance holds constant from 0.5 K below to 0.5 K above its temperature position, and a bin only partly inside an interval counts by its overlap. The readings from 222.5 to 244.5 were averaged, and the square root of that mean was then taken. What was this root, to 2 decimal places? 7.20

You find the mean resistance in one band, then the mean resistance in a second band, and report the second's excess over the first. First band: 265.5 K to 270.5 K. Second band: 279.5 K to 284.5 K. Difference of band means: 0.33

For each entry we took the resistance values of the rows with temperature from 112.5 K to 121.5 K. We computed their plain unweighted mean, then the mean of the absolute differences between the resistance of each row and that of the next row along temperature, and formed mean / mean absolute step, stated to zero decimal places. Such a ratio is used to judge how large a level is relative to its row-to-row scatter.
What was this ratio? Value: 206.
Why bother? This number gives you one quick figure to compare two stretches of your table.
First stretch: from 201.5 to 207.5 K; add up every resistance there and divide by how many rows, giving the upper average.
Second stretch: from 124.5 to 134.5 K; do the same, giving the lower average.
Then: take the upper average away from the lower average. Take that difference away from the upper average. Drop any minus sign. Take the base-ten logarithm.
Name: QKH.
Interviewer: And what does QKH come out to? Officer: 1.72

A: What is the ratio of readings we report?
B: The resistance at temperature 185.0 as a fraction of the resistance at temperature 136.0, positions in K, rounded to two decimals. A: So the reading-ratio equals 1.02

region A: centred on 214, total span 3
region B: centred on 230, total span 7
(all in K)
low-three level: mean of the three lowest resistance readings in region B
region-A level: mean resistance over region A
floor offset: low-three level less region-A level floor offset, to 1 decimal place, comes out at -0.5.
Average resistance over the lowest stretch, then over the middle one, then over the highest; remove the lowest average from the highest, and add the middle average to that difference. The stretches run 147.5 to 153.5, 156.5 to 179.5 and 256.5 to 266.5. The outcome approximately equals 50.8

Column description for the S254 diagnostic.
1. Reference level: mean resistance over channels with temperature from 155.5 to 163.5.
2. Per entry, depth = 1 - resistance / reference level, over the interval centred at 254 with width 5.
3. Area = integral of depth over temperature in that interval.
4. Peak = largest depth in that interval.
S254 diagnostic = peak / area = 0.3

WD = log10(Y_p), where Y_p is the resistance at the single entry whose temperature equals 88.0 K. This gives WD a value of 1.71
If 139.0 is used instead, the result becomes 1.71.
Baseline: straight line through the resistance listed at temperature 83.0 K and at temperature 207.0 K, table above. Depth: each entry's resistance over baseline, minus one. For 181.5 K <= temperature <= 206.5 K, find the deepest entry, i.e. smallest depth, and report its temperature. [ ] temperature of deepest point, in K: 186.0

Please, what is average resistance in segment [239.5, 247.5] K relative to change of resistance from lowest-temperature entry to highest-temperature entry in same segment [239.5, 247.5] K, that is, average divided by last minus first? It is 129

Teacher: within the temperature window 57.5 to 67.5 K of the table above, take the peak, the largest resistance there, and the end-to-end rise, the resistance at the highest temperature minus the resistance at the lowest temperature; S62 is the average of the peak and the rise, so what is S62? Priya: 26.9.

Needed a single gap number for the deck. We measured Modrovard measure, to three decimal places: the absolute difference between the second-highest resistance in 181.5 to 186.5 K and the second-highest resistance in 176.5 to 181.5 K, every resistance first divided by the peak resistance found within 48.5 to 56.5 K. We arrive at 0.016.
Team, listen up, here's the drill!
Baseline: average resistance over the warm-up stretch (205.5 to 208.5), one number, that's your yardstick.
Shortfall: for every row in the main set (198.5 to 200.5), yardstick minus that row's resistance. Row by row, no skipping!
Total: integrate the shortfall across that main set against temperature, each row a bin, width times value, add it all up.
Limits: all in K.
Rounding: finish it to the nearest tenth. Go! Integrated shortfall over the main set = 1.6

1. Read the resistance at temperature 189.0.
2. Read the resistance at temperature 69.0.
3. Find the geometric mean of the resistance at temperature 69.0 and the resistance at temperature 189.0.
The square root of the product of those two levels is 52.4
